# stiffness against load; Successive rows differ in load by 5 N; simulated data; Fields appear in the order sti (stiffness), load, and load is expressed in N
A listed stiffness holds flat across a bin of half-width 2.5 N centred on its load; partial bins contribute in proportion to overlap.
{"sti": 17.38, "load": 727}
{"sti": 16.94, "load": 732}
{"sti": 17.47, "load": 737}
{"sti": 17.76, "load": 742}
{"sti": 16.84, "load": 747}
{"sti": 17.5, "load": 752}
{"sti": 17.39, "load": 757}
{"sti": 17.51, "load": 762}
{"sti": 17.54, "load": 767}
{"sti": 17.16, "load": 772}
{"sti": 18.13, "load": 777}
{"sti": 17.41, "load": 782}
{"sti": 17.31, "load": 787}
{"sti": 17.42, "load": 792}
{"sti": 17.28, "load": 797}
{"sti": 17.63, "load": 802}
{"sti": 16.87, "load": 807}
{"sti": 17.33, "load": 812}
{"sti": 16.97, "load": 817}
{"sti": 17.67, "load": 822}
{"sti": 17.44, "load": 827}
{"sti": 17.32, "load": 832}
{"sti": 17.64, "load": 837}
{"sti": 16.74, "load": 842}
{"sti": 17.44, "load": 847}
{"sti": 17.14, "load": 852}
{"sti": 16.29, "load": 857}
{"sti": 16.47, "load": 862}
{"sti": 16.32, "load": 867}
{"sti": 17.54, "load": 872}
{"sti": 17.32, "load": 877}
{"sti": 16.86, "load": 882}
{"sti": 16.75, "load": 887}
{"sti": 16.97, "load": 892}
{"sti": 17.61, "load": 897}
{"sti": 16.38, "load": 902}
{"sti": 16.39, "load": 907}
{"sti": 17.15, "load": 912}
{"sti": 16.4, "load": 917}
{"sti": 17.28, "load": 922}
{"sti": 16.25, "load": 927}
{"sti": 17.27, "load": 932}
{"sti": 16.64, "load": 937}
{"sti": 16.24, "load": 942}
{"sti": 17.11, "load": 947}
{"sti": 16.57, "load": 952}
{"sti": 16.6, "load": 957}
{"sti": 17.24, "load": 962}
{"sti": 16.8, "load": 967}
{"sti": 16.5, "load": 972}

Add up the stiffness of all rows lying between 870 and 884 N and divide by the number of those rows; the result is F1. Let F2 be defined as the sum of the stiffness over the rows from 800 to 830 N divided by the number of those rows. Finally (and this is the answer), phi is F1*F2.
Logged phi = 299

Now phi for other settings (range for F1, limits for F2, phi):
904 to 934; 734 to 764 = 292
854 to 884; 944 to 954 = 283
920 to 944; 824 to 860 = 287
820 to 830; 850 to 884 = 296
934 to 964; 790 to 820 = 289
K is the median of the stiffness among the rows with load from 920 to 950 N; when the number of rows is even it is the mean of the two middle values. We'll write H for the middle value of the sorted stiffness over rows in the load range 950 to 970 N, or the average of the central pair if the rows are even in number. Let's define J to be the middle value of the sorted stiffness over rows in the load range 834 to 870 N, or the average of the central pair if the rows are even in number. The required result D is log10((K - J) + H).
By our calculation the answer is 1.23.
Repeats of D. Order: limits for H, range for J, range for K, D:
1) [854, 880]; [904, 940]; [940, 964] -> 1.22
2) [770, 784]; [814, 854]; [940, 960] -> 1.22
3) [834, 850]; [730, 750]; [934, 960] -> 1.23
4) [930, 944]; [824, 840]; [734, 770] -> 1.22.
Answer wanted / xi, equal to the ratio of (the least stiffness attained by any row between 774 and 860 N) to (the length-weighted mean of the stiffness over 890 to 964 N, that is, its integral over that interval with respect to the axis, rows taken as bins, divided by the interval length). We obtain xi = 0.969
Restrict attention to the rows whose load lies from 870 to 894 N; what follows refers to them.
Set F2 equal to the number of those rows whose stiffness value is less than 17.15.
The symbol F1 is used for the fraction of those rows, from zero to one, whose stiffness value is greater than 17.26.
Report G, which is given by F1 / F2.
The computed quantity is 0.13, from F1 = 0.4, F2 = 3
